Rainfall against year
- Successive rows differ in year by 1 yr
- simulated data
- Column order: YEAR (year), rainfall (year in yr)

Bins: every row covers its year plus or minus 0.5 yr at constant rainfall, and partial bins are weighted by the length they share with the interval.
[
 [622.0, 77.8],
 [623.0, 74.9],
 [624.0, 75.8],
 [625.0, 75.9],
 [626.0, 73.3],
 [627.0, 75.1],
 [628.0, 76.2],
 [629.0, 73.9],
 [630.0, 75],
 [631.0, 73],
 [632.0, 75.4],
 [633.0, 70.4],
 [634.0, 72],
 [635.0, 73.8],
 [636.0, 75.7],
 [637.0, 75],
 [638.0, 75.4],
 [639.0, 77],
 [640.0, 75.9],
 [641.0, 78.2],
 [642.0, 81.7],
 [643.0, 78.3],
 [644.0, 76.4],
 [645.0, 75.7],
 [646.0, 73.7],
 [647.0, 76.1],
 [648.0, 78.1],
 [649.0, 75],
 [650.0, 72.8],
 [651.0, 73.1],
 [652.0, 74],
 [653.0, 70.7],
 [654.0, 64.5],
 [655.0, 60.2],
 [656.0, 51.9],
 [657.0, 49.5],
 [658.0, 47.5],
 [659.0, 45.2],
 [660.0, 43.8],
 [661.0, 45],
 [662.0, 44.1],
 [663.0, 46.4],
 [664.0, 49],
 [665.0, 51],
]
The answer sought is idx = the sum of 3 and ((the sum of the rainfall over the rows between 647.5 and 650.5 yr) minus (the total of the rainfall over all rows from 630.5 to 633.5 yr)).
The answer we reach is 10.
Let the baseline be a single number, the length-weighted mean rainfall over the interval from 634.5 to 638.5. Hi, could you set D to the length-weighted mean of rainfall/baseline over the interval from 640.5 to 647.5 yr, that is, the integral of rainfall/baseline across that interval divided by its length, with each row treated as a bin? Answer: 1.03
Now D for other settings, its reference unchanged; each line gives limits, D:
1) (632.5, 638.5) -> 0.98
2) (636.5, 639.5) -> 1.01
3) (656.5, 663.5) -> 0.61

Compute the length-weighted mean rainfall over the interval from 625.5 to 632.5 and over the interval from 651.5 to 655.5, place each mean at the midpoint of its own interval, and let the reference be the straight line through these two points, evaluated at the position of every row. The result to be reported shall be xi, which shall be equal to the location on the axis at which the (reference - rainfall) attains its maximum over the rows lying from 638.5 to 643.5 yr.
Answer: 640.0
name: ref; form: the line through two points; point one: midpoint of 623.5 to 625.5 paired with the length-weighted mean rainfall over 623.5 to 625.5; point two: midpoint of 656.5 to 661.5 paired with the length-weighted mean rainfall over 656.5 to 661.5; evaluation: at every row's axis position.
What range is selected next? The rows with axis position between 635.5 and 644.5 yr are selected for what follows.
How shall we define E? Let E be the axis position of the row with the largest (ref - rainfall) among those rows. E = 636.0 yr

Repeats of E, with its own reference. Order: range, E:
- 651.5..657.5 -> 657.0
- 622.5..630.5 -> 623.0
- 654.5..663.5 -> 660.0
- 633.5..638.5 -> 634.0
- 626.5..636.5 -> 627.0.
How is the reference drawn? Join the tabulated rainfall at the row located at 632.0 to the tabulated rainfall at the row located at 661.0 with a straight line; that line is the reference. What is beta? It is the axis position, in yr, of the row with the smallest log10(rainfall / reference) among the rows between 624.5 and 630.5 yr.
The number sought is 626.0 yr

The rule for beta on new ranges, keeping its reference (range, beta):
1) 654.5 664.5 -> 660.0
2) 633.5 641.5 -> 634.0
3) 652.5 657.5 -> 657.0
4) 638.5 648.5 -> 639.0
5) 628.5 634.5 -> 629.0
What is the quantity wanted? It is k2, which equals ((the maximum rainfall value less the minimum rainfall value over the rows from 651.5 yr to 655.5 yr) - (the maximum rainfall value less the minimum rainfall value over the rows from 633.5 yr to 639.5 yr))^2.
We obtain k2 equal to 77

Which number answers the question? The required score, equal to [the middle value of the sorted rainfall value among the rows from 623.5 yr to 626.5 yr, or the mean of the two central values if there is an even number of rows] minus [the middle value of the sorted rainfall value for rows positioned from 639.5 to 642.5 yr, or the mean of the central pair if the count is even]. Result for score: -2.4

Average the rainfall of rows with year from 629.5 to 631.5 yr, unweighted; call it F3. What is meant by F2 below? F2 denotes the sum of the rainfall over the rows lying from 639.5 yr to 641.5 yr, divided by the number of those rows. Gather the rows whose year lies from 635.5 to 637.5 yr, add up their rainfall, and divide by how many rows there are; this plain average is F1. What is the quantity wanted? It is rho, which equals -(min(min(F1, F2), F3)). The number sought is -74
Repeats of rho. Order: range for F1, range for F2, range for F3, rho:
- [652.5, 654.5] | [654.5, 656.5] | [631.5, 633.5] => -56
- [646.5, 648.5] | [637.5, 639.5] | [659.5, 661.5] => -44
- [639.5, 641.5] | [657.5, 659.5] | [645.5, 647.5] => -46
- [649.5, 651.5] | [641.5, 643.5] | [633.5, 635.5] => -73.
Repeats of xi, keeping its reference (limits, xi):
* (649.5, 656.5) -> 656.0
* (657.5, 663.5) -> 660.0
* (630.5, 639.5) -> 633.0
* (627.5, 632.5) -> 631.0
